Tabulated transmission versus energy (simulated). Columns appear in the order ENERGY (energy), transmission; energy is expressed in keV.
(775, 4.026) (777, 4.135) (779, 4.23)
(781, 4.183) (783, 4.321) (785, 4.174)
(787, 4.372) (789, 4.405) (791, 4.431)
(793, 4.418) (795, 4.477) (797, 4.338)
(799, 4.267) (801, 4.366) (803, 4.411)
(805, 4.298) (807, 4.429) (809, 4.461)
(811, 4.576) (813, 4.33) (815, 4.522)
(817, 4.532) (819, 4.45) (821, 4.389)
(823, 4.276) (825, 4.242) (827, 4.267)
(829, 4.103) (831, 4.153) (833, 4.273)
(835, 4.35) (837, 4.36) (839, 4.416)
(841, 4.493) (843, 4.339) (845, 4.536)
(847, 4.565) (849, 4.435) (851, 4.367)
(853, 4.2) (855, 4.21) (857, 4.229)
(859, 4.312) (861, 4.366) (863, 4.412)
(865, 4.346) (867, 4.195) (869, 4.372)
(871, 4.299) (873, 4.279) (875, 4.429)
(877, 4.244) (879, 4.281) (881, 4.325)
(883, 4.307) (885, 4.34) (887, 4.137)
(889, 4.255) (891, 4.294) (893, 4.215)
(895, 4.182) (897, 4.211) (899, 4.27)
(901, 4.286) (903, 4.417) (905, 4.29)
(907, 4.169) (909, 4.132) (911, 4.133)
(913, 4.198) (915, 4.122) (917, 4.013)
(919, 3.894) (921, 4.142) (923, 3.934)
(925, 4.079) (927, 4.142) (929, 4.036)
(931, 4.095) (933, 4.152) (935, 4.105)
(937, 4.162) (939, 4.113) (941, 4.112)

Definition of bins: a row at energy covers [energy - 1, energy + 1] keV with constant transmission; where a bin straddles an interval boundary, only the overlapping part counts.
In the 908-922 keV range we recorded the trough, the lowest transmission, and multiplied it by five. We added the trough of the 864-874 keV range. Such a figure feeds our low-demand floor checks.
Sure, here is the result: 23.7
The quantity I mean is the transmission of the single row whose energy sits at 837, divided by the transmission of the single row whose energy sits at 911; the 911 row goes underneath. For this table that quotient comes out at 1.05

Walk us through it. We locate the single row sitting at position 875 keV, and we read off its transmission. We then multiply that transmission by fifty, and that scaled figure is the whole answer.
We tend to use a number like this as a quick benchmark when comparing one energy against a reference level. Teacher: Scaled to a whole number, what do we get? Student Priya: 221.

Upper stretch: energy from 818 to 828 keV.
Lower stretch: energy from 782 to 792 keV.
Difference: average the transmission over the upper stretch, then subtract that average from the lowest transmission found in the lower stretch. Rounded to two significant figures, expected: -0.15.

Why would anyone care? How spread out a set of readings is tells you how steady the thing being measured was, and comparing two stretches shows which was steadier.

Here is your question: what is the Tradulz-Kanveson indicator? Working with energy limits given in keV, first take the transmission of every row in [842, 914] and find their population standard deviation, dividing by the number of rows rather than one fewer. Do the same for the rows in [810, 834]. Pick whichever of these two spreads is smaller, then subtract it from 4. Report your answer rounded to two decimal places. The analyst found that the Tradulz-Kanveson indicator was 3.90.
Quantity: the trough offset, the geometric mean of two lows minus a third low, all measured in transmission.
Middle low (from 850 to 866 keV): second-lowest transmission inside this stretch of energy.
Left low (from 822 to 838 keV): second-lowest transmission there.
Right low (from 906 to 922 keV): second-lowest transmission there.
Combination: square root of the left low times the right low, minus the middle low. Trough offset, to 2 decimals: -0.13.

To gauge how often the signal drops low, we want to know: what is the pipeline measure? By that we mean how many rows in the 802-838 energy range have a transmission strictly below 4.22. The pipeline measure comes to 2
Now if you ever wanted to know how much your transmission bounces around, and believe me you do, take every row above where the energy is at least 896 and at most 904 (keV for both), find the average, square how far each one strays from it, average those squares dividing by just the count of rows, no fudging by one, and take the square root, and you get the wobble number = 0.075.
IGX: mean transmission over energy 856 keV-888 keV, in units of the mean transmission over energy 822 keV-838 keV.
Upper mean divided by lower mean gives 1.01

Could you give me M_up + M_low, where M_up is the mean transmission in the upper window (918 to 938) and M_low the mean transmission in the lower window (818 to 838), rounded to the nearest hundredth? 8.36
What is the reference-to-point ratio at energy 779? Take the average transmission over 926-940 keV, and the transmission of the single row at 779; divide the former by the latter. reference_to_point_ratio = 0.973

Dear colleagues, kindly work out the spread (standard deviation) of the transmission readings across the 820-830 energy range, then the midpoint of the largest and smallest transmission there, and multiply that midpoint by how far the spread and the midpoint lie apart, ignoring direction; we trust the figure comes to 17.6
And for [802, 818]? 19.3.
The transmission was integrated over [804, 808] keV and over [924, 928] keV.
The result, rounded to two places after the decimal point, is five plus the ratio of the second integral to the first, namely 5.94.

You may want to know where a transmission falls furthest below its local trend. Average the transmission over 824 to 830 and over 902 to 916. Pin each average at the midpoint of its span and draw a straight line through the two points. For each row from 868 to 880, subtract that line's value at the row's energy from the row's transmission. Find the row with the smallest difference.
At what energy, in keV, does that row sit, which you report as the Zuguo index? 877 keV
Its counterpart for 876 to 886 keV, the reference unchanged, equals 877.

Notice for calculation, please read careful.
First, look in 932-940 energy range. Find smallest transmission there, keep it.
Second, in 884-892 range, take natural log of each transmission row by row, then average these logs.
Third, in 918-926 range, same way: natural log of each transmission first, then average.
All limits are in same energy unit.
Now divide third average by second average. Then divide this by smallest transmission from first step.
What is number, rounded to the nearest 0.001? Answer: 0.234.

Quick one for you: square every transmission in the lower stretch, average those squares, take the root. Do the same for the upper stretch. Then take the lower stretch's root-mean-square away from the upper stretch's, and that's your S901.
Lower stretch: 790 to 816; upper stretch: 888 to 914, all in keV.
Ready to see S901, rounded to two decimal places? -0.17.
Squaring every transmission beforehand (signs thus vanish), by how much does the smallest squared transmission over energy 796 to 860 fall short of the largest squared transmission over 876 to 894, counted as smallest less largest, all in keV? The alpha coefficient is -2.00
